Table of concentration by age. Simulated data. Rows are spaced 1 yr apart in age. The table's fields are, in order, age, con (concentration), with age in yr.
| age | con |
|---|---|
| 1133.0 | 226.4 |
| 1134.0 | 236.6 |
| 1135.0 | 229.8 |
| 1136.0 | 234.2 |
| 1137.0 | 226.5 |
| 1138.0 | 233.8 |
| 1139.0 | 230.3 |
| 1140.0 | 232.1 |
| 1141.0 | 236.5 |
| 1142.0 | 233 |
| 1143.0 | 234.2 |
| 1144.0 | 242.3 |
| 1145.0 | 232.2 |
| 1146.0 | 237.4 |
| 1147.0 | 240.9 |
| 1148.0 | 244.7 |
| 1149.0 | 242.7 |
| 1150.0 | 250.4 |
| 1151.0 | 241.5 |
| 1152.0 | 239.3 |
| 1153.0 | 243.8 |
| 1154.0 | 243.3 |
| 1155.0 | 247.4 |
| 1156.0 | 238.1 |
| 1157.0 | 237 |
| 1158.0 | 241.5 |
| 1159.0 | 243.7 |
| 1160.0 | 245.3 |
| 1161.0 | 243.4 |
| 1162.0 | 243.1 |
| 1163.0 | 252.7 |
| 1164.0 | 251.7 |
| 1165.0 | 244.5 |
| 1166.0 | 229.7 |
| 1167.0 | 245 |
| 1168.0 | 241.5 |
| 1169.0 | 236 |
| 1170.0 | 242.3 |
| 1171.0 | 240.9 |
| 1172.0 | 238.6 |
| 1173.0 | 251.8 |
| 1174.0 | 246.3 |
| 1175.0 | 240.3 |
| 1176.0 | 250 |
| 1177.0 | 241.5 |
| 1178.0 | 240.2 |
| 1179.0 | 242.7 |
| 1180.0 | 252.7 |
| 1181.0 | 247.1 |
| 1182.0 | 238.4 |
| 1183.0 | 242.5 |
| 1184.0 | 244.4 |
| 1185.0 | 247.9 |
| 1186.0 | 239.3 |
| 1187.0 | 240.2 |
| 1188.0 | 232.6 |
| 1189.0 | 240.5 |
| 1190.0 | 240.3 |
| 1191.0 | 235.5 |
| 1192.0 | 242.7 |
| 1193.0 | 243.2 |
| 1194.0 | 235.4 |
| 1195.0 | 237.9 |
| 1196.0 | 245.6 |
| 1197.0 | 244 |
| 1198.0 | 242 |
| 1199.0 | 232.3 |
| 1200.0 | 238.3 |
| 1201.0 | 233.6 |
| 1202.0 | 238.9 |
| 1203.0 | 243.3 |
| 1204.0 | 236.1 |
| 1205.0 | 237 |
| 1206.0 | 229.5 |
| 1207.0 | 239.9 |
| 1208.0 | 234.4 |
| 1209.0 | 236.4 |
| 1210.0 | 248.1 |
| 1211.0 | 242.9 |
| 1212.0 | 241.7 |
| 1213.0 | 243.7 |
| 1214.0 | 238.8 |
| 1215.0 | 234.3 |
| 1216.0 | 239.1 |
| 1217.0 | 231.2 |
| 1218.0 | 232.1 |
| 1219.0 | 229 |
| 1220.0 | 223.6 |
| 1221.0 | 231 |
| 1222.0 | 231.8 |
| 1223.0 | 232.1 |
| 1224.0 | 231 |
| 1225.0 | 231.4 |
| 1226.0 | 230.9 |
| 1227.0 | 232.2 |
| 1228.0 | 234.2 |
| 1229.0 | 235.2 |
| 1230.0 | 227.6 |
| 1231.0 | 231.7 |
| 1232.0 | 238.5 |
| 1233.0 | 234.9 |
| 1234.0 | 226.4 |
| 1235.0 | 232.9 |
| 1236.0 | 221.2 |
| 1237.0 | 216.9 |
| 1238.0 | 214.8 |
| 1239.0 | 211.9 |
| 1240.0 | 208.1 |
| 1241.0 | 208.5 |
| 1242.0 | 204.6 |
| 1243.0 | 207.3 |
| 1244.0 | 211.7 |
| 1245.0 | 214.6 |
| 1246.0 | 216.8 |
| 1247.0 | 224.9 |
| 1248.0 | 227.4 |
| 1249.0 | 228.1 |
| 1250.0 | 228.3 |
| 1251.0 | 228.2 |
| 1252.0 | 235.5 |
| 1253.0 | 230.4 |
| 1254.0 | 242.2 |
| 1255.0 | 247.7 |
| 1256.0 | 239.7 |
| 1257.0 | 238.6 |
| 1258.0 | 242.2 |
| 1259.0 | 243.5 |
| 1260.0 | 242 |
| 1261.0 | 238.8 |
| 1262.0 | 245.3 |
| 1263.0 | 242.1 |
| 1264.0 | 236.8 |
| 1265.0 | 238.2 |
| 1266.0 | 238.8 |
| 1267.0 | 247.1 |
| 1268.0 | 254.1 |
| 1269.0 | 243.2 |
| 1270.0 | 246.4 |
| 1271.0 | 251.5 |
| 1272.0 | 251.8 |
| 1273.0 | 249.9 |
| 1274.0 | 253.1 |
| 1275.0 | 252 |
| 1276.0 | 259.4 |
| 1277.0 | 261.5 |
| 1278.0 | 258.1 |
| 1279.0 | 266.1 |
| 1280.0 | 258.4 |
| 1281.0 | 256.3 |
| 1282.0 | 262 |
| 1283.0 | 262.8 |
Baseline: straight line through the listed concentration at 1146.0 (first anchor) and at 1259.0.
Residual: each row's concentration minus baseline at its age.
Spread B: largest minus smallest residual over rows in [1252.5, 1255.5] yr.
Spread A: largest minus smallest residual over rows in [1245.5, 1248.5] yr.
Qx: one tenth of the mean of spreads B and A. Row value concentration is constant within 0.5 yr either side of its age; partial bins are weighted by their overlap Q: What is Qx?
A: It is 1.4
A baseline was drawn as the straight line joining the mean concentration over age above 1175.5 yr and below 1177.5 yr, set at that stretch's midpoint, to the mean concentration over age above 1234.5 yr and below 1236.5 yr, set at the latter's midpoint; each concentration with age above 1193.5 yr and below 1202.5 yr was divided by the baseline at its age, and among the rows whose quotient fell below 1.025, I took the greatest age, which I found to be 1202.0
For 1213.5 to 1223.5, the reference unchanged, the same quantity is 1223.0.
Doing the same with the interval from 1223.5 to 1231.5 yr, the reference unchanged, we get 1231.0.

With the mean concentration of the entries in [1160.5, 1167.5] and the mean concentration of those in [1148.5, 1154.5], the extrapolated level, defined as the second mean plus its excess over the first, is 243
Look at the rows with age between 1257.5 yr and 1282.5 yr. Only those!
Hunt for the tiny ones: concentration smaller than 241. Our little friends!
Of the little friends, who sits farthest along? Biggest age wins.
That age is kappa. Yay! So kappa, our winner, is 1266.0 yr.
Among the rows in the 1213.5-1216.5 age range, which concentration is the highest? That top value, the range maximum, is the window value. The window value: 239.1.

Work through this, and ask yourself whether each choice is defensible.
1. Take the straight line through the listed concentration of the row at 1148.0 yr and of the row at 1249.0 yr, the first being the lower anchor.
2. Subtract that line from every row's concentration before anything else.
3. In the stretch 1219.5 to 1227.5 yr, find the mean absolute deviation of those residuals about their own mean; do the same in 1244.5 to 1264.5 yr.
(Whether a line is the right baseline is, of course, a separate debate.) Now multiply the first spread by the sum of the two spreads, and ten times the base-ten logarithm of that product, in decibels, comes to 12.9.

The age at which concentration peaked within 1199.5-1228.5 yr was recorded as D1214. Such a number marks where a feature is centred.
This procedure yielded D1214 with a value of 1210.0 yr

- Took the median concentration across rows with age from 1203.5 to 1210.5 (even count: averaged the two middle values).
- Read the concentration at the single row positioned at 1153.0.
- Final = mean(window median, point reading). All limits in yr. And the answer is 240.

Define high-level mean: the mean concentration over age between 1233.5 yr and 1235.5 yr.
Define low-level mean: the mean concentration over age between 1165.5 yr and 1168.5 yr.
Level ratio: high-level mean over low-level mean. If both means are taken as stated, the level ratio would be 0.96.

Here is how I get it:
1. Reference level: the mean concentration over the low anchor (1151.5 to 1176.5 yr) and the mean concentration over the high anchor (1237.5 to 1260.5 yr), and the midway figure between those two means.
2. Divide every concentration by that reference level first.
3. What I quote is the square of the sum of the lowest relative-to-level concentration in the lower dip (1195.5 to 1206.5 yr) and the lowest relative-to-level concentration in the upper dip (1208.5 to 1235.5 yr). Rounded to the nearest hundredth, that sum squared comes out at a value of 3.73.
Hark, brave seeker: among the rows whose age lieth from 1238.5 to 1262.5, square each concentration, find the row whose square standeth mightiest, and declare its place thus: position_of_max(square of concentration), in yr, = 1255.0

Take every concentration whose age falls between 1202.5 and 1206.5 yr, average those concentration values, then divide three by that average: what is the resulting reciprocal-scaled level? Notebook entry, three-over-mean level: 0.0127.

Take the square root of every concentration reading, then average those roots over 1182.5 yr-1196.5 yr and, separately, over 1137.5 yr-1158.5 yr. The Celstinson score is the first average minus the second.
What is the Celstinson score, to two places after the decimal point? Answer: 0.05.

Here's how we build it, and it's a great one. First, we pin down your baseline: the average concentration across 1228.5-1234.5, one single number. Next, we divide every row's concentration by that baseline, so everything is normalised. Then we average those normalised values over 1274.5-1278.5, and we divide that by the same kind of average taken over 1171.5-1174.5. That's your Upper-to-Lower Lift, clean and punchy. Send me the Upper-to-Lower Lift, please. 1.050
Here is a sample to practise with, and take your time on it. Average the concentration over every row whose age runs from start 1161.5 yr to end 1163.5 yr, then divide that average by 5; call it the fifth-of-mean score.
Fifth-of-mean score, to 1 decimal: 49.6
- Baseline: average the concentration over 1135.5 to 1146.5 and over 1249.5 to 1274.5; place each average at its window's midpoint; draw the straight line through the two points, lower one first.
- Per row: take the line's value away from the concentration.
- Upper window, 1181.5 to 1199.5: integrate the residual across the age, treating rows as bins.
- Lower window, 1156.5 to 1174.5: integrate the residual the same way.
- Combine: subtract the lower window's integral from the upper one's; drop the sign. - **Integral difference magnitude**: 81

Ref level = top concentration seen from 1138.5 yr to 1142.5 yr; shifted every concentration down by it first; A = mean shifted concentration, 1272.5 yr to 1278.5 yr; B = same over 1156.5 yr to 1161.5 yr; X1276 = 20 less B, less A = -5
